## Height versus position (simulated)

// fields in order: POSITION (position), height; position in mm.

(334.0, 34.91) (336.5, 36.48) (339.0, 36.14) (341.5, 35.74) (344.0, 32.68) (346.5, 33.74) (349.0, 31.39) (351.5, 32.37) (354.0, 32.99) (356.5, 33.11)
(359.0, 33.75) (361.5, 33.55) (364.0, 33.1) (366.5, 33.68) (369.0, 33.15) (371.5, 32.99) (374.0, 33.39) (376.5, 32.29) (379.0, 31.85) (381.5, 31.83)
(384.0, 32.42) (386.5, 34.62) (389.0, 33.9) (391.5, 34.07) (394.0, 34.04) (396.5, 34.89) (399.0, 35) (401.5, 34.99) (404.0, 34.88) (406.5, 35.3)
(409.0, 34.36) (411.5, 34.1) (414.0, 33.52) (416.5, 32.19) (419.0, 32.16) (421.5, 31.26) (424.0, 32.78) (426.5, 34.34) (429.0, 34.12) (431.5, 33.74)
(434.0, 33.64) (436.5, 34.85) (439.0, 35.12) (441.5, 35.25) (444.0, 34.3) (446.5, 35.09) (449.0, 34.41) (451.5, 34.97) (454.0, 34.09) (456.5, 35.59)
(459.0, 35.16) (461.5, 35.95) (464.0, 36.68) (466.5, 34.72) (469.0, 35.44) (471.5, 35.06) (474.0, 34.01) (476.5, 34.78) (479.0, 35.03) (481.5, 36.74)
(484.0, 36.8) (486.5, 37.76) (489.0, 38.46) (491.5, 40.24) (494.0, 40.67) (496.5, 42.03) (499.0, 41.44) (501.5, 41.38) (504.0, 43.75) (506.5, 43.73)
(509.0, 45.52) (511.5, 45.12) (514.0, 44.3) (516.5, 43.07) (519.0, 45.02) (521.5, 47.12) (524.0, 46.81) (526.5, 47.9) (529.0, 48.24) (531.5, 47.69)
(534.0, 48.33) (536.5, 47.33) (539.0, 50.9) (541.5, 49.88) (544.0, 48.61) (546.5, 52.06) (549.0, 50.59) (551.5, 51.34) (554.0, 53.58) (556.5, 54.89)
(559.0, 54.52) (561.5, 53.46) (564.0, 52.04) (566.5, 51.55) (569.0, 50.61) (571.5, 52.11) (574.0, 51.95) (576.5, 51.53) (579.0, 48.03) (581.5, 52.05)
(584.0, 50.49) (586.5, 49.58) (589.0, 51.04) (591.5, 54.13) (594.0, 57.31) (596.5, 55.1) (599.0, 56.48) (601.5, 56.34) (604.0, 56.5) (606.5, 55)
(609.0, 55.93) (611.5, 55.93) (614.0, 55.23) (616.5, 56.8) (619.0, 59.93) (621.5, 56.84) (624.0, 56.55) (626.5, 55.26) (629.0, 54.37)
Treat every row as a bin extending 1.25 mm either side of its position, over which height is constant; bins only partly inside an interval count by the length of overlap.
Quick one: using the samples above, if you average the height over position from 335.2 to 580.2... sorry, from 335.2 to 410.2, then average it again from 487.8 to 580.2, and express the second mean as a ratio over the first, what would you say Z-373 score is 1.41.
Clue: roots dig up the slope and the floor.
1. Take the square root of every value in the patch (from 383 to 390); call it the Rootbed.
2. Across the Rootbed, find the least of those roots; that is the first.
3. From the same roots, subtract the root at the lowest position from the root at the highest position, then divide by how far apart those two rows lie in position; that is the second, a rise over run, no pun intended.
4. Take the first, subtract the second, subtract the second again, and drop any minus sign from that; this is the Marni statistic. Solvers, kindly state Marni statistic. 5.64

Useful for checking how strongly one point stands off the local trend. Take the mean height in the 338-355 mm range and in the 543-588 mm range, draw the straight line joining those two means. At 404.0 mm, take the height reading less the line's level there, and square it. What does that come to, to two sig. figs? 12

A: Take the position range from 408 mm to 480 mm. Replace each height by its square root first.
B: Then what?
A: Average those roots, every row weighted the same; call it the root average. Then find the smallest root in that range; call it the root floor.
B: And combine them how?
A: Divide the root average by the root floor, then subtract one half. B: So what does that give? 0.548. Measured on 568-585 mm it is 0.530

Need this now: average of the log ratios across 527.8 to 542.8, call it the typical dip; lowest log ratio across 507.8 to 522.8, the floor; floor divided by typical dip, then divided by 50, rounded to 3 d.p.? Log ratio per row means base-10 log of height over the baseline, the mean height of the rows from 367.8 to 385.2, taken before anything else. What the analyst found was 0.014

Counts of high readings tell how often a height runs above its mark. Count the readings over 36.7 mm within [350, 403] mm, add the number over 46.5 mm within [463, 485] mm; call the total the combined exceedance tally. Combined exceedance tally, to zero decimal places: 0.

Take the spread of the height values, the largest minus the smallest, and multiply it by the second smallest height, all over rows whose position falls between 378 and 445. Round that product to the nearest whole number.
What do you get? 129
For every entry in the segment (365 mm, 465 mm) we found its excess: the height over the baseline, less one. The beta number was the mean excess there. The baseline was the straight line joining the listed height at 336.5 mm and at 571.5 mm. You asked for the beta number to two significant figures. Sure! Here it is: -0.18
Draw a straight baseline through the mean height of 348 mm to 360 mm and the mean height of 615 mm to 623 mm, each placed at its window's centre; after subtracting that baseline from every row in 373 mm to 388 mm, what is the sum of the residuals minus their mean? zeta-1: -12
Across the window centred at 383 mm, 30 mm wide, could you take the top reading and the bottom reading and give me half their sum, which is 33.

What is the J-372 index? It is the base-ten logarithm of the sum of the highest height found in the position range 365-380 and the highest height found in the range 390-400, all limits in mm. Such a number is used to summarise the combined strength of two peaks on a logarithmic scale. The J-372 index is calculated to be 1.837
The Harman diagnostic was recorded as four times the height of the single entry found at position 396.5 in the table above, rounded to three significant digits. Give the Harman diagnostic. 140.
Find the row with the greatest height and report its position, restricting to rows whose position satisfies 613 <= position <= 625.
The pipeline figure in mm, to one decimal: 619.0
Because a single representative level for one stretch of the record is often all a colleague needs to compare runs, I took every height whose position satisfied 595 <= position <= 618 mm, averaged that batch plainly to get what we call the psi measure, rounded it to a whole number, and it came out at 56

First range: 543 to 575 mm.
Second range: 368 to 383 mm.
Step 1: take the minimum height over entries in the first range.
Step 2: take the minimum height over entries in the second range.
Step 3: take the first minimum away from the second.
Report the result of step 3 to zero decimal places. -17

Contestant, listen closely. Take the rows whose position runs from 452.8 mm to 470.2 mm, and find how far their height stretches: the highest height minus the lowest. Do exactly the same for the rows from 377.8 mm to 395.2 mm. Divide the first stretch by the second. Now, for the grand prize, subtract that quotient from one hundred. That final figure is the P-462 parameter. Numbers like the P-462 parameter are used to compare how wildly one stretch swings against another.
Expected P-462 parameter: 99.1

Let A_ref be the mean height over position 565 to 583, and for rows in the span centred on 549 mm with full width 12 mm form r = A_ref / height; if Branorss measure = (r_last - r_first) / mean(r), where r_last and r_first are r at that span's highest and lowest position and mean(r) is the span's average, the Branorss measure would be -0.10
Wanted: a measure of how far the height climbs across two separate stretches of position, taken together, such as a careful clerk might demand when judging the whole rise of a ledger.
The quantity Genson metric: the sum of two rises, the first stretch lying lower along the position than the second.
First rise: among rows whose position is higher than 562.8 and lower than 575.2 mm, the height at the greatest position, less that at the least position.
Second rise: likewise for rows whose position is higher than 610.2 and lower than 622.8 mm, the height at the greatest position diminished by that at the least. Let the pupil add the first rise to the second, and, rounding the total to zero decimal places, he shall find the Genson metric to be 1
